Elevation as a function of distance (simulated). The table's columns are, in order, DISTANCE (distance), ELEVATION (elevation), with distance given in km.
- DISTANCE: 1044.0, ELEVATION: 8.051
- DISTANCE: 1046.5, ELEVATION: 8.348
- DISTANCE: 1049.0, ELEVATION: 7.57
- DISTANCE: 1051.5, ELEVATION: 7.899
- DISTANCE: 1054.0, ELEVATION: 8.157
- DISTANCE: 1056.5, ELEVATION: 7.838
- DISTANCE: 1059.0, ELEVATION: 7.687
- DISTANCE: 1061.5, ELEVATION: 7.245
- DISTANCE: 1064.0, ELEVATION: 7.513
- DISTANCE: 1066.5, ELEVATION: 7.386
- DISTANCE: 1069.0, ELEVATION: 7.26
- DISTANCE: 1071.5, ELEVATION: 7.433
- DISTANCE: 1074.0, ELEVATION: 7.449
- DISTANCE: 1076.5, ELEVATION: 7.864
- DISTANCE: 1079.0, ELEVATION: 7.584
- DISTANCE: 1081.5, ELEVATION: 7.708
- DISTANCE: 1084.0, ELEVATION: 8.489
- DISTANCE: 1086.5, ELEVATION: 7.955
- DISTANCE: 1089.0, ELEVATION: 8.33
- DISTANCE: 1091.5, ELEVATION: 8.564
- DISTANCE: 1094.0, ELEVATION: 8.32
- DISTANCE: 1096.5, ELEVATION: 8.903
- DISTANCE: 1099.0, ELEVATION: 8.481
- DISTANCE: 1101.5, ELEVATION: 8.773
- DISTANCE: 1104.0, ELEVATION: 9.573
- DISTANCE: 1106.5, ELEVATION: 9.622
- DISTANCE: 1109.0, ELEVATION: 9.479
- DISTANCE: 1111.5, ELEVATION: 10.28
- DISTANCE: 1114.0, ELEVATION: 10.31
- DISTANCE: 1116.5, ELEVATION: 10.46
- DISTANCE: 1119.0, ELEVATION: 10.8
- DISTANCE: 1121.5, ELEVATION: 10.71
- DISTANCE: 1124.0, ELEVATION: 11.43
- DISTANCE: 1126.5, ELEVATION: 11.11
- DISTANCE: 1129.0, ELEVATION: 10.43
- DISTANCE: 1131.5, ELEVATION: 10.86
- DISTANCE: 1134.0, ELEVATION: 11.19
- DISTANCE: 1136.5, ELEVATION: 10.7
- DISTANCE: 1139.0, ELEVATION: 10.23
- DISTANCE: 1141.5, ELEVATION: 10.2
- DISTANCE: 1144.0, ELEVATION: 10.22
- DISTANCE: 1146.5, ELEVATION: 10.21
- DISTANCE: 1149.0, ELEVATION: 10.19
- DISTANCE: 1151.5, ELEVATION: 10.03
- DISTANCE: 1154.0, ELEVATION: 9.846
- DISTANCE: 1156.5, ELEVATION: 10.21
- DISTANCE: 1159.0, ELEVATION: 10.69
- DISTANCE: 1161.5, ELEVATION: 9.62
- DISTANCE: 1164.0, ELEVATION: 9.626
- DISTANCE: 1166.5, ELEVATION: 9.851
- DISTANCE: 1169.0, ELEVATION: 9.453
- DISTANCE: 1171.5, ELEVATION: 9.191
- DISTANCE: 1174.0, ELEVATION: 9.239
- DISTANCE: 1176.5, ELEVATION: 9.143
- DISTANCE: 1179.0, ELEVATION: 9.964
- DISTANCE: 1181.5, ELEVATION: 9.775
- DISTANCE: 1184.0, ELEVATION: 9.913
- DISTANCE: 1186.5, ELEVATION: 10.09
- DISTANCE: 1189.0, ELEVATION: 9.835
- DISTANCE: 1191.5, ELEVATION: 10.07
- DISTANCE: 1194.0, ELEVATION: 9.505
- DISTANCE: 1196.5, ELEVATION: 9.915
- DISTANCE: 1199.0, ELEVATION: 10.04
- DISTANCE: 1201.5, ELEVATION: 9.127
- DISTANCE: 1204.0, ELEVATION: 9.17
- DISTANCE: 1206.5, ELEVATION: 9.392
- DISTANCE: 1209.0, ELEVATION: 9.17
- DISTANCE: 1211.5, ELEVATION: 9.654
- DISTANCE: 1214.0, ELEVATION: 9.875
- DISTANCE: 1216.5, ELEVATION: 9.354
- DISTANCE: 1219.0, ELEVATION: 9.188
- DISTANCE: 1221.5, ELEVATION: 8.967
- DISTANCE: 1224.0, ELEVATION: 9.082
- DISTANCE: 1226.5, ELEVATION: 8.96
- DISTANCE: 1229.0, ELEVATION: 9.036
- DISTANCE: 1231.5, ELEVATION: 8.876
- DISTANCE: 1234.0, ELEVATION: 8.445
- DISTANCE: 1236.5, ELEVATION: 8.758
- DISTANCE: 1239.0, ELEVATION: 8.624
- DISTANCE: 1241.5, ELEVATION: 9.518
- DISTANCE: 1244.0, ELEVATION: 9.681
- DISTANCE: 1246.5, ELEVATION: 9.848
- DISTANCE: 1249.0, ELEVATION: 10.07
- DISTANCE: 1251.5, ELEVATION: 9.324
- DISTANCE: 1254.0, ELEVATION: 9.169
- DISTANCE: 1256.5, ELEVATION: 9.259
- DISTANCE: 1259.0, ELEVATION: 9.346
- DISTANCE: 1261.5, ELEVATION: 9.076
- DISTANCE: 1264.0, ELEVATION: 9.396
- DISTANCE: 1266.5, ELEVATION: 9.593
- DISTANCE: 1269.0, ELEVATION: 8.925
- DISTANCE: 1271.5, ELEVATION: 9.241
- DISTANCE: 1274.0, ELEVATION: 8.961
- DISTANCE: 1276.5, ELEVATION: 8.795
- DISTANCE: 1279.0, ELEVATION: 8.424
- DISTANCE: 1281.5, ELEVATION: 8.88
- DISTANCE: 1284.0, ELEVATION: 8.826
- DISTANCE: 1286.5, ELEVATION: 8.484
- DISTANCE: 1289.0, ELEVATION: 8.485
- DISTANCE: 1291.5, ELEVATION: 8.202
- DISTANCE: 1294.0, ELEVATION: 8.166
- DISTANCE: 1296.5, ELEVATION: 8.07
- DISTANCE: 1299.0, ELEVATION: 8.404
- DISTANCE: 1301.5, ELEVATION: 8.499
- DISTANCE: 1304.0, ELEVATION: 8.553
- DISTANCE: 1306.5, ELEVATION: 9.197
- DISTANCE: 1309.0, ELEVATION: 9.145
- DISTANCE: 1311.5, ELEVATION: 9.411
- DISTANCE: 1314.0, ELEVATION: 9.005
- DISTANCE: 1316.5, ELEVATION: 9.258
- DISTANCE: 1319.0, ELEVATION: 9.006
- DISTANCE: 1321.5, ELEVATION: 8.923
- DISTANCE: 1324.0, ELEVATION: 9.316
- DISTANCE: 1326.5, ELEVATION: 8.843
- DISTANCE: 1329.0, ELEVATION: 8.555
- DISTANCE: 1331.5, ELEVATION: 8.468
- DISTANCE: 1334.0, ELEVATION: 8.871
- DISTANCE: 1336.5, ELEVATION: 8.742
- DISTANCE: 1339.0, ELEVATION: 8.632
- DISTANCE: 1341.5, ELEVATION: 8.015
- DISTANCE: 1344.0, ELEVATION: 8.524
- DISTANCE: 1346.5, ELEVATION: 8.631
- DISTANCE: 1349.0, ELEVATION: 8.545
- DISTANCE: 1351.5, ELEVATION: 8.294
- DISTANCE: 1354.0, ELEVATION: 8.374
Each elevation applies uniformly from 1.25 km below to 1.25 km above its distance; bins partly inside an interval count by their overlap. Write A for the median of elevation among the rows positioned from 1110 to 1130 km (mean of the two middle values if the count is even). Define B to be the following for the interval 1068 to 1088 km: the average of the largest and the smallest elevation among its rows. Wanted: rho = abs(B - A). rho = 2.71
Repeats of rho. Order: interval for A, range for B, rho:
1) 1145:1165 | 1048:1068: 2.41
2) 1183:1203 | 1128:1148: 0.78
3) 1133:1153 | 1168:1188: 0.60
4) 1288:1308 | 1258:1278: 0.75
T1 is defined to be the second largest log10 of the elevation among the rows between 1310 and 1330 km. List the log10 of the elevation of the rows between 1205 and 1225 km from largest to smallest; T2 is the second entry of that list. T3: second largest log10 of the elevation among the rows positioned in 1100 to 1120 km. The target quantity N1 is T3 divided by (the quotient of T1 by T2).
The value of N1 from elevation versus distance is 1.04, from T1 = 0.97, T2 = 0.98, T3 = 1.02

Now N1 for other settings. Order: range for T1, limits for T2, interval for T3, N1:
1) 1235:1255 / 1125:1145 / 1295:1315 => 1.01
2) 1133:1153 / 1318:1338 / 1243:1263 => 0.92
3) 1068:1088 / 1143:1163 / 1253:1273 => 1.09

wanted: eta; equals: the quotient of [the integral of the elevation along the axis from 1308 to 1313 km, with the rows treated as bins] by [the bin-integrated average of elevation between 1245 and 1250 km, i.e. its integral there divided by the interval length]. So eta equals 4.7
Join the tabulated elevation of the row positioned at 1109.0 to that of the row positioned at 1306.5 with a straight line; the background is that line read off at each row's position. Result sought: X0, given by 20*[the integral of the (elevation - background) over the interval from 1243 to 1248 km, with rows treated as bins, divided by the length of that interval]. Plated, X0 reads 10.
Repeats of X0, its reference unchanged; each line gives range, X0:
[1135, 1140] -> 21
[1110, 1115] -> 16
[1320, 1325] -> -1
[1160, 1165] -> 5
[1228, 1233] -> -8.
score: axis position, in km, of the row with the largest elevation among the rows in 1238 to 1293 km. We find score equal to 1249.0 km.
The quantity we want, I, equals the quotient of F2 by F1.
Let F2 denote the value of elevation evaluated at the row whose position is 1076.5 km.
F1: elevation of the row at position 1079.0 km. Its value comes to 1.04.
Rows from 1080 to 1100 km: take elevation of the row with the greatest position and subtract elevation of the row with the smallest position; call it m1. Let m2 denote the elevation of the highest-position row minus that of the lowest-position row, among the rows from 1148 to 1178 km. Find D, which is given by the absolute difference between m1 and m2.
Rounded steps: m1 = 0.8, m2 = -1.0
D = 1.8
